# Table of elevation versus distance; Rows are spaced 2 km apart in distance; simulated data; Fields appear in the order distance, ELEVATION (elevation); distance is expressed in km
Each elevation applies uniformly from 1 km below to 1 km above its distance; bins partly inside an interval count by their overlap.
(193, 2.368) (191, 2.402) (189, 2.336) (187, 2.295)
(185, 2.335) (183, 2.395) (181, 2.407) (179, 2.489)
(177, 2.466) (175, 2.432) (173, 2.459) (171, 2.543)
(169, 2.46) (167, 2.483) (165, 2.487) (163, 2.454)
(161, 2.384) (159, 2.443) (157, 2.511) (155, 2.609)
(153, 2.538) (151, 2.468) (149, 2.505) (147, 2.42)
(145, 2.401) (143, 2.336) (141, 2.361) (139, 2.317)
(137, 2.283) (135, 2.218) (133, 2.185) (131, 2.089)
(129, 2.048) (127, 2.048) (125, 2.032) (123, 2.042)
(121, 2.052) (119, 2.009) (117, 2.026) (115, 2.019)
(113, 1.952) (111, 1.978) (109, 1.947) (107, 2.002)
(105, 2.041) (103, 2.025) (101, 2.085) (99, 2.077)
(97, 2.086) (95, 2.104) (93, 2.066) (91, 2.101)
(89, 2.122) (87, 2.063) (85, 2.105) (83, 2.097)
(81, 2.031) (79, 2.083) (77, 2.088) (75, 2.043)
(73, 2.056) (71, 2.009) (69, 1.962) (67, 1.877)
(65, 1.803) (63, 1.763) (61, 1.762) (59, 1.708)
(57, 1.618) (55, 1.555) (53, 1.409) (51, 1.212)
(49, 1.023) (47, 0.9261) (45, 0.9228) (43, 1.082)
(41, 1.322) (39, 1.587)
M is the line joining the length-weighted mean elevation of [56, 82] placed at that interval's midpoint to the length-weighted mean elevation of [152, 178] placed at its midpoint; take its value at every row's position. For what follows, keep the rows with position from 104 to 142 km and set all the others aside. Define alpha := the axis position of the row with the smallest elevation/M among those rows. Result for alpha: 113 km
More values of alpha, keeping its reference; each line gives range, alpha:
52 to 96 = 53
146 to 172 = 161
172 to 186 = 185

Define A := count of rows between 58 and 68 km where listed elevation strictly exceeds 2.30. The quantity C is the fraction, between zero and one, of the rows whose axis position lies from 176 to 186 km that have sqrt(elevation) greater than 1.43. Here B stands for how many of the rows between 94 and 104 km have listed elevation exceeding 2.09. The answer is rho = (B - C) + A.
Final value 0.0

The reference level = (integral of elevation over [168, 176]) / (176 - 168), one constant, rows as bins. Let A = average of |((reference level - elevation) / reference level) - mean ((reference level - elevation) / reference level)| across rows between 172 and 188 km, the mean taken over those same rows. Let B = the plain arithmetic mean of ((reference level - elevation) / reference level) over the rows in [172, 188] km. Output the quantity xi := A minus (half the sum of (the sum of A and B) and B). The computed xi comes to -0.02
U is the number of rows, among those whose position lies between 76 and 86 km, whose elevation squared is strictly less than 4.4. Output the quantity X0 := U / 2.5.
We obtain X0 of 1.60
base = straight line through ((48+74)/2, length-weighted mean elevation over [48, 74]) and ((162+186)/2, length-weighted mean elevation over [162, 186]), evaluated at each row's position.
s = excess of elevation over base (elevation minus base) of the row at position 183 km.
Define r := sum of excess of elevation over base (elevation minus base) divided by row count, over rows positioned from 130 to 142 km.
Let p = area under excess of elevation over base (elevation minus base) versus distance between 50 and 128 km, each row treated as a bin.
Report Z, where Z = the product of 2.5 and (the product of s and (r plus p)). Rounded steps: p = 7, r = 0.05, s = -0.12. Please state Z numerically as -1.9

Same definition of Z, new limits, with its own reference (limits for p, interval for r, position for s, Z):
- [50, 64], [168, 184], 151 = -0.4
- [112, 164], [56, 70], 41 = -1.6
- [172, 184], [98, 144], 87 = -0.2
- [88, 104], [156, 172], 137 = 0.6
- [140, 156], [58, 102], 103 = 0.5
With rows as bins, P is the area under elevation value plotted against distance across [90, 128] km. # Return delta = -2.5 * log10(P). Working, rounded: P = 77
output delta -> -4.72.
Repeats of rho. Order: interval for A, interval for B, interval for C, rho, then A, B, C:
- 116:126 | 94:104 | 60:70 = 1.0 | 0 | 1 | 0.0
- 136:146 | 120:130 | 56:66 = 4.0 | 4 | 0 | 0.0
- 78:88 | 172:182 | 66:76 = 4.8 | 0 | 5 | 0.2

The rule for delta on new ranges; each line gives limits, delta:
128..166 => -4.89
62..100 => -4.72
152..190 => -4.92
